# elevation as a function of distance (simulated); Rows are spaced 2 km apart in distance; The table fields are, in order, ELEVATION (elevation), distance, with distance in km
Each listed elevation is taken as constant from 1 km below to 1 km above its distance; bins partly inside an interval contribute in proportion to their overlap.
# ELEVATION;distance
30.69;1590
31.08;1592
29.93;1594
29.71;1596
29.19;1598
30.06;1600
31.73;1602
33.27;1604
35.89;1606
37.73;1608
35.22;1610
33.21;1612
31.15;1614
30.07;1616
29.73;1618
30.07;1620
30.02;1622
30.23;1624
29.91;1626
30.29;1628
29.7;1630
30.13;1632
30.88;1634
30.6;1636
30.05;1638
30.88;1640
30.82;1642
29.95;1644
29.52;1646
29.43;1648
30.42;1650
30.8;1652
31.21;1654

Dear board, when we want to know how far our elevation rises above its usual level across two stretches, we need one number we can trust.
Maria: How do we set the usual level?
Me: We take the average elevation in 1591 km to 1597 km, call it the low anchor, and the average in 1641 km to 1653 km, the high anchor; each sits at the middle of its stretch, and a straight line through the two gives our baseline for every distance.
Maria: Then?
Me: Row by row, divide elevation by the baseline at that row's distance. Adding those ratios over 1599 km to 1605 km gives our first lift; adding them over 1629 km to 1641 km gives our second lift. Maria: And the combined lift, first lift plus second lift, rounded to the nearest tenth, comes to 9.2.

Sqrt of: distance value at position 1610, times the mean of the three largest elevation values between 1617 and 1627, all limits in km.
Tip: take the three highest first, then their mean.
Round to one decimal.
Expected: 32.6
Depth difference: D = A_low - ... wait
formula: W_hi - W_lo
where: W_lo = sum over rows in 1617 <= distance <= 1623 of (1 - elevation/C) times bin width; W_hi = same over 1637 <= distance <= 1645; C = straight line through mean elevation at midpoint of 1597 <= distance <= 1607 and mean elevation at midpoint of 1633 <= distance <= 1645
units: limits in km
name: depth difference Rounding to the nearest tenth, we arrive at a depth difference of -0.3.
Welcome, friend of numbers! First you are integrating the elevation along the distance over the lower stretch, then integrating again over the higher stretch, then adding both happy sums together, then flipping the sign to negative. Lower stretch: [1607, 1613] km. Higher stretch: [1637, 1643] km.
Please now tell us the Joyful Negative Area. -396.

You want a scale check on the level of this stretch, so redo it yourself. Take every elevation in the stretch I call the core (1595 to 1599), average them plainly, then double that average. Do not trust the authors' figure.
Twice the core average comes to 58.9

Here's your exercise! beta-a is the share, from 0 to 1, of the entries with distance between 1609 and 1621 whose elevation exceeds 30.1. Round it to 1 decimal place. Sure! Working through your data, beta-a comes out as 0.5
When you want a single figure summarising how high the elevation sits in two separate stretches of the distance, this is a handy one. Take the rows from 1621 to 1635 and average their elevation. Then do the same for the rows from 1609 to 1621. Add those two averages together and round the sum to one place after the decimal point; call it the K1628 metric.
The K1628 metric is 61.7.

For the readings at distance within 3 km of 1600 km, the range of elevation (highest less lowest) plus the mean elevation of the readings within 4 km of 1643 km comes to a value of 32.8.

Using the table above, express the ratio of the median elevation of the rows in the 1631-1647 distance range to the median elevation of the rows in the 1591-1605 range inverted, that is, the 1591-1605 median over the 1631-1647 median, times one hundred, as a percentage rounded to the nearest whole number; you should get 99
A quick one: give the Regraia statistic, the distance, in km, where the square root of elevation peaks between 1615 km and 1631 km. 1628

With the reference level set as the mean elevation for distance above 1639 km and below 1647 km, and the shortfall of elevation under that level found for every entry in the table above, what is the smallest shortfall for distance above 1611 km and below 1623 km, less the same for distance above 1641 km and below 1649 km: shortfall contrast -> -2.4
